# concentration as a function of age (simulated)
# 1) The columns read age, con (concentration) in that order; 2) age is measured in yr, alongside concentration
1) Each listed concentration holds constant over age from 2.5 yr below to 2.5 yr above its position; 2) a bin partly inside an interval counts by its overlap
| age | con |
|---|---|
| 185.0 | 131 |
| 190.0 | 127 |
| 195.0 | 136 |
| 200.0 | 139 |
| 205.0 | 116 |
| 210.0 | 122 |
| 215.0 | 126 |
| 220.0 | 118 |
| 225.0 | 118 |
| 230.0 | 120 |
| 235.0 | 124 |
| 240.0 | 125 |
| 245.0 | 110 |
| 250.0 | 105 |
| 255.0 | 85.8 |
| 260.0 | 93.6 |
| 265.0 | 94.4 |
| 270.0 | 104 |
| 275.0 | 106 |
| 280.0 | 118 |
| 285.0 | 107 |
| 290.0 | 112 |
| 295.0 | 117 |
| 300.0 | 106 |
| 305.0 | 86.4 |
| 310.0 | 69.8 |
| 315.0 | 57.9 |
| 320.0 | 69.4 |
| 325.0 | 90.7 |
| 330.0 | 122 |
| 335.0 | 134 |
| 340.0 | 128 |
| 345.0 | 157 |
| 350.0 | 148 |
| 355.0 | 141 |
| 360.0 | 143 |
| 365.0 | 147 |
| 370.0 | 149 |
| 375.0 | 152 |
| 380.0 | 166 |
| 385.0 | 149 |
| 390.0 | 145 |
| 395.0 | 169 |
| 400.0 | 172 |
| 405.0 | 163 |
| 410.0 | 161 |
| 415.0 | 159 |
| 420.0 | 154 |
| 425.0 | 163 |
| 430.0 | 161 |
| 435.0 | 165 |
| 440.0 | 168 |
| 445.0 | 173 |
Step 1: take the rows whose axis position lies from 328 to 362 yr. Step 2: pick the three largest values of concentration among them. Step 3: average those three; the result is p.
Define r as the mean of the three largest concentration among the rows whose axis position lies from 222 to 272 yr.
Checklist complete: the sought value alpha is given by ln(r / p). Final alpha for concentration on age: -0.19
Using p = 149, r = 123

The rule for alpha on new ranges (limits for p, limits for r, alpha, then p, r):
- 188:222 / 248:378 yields 0.13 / 134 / 153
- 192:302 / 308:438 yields 0.23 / 134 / 169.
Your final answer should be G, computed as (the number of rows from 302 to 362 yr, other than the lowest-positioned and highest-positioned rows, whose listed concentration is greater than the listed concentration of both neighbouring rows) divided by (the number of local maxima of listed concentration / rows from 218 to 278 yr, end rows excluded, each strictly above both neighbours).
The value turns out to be 2.0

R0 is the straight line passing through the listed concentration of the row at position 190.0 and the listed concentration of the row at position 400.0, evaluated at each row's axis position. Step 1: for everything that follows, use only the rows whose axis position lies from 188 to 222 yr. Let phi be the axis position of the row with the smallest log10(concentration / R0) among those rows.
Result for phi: 220.0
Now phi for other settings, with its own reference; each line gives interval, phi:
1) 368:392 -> 390.0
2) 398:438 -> 420.0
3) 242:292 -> 255.0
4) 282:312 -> 310.0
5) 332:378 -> 340.0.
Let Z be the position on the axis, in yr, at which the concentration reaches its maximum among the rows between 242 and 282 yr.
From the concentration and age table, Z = 280.0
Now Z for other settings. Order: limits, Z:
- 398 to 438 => 400.0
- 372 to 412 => 400.0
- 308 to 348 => 345.0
